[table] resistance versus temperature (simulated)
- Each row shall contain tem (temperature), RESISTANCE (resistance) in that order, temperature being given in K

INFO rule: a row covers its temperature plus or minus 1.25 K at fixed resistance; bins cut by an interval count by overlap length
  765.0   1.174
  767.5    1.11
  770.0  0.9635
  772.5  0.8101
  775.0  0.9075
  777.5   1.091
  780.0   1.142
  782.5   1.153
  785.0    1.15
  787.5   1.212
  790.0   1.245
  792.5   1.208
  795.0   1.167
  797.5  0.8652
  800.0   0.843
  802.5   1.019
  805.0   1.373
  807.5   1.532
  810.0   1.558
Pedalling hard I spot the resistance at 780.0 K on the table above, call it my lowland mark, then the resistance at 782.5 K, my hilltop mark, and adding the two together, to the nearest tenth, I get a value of 2.3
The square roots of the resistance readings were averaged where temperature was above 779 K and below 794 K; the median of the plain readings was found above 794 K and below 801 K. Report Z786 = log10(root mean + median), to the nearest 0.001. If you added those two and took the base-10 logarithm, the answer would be 0.291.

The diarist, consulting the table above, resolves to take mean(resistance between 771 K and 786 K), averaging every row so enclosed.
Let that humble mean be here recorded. 1.04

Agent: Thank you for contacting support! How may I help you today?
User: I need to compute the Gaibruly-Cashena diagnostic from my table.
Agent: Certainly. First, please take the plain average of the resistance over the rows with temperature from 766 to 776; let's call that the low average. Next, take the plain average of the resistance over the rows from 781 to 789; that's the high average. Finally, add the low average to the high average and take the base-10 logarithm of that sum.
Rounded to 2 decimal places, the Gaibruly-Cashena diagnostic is 0.33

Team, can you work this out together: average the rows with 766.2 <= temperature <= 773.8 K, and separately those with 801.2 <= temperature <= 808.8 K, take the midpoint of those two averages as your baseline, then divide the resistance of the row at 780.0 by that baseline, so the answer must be 1.01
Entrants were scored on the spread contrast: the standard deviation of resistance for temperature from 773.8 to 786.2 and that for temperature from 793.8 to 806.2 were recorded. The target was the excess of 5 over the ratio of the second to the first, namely 2.9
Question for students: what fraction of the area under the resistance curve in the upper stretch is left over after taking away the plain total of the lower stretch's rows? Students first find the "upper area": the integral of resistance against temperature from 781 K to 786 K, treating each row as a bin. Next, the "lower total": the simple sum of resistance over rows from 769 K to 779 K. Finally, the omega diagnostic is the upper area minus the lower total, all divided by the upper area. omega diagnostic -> 0.34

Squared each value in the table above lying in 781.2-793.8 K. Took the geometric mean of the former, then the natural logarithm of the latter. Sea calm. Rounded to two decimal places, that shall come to 0.35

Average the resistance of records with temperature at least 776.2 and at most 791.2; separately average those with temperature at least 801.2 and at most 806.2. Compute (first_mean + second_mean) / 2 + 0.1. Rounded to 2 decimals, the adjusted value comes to 1.28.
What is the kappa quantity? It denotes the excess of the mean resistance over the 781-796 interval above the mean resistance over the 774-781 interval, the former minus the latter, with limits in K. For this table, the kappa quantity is 0.14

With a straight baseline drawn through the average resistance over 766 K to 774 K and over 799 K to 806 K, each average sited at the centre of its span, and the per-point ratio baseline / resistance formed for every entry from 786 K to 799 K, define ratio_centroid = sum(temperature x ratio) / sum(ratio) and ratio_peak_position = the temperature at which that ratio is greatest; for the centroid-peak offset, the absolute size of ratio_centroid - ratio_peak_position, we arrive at 4.6 K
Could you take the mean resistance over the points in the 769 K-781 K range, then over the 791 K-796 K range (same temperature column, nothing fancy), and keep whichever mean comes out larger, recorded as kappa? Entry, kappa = 1.19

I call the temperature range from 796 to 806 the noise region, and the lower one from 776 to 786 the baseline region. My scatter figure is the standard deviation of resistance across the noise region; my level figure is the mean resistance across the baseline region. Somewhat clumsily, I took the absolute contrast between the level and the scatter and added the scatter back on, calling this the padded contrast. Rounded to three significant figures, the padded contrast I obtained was 1.13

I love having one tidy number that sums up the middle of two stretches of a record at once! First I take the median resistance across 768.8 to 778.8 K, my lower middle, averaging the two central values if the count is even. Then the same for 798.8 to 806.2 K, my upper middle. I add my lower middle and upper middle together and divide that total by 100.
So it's 0.020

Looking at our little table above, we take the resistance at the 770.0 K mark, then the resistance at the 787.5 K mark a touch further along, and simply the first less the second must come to -0.25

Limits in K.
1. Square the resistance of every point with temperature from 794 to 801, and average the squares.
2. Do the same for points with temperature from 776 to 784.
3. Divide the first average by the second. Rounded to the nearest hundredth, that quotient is 0.74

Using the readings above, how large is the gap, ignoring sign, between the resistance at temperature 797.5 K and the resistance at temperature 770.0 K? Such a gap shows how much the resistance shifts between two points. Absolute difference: 0.10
